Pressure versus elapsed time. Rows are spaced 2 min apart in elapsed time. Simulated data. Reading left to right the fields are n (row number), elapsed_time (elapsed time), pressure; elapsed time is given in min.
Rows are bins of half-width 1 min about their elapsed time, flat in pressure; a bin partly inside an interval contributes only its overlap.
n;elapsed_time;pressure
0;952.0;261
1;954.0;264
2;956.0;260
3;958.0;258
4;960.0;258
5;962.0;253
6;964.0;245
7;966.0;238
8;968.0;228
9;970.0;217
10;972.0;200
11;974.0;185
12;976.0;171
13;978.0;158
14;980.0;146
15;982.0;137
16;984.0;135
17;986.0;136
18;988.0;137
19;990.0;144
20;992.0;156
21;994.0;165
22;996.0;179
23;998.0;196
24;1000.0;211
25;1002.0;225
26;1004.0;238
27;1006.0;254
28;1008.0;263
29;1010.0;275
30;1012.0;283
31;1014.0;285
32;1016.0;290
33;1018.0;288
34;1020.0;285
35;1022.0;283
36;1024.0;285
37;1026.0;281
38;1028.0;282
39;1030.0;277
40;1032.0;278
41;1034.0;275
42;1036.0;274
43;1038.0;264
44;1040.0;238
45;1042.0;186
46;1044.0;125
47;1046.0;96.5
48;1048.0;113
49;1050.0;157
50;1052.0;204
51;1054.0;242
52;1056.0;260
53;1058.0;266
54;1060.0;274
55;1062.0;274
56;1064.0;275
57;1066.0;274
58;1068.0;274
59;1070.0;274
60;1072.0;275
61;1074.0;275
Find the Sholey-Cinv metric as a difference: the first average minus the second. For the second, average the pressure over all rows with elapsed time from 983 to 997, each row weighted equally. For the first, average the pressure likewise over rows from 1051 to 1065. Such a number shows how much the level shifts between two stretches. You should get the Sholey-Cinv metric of 106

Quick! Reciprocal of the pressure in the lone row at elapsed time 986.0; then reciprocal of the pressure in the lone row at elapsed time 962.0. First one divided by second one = 1.9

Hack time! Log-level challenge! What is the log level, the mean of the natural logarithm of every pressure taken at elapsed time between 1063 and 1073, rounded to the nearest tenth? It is 5.6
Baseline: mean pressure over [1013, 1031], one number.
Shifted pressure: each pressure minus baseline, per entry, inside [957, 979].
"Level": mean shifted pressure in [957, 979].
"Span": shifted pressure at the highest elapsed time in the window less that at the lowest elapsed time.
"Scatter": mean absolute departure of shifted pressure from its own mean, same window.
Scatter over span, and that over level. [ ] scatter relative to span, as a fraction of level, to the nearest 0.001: 0.005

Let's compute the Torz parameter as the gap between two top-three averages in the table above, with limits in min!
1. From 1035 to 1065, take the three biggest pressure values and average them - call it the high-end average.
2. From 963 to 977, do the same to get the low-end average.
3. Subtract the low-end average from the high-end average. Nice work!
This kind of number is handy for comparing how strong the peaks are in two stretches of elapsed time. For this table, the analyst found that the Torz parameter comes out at 37.3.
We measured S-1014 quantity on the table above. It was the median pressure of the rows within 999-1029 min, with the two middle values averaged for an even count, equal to 282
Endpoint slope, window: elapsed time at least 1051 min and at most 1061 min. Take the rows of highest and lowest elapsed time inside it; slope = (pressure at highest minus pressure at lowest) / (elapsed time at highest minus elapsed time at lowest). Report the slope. 9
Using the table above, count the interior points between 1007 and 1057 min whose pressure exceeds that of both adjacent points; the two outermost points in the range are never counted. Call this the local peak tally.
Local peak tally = 4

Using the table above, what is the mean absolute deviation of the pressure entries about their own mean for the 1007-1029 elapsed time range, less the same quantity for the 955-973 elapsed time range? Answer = -12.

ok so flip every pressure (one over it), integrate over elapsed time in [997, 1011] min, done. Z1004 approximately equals 0.060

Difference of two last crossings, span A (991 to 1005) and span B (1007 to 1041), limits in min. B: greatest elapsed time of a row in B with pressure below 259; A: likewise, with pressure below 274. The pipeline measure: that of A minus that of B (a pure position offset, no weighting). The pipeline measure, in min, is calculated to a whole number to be -36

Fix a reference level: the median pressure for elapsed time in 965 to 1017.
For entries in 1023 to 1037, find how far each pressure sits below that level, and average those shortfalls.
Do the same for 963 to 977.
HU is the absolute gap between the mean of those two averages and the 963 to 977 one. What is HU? 33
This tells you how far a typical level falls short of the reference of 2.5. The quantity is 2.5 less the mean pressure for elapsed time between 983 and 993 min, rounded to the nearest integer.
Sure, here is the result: -139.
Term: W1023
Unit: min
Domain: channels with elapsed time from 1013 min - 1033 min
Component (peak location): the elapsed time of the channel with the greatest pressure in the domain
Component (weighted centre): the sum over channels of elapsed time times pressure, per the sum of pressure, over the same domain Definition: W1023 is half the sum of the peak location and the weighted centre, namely 1019.5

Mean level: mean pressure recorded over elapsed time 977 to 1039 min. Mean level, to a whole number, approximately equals 229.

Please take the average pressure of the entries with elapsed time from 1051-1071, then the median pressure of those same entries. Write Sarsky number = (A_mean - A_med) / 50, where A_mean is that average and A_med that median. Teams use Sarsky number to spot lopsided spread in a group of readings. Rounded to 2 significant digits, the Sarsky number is -0.25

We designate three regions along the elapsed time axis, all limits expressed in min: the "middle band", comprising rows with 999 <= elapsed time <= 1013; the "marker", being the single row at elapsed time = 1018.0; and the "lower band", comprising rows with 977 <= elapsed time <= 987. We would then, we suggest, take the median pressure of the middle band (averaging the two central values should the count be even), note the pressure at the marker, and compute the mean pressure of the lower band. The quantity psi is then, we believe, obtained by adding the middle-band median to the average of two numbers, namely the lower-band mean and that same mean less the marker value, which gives 252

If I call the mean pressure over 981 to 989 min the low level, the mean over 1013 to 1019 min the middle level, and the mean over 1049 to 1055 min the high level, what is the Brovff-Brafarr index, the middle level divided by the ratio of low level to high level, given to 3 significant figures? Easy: 424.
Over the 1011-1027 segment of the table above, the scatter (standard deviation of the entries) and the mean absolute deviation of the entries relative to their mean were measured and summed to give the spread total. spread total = 5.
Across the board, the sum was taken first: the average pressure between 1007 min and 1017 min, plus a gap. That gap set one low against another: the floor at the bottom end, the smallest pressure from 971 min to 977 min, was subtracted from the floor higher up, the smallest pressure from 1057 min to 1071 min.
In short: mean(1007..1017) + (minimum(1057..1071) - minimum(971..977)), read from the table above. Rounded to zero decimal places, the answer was 374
